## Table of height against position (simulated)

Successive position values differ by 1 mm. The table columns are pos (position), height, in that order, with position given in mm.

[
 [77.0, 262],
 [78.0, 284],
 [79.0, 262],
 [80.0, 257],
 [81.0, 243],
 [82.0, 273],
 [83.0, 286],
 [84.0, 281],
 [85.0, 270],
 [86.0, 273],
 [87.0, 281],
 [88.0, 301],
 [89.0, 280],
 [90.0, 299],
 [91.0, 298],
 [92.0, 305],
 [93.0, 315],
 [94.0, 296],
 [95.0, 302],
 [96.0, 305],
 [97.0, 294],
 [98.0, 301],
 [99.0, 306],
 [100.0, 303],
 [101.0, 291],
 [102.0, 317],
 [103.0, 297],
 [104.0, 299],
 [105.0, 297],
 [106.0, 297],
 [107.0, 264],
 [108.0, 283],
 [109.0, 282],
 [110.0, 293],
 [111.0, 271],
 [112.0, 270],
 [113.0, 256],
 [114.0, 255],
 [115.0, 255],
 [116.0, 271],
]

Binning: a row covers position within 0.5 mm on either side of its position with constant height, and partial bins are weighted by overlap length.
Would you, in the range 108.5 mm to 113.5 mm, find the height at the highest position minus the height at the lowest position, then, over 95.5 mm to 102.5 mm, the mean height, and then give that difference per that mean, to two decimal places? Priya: -0.09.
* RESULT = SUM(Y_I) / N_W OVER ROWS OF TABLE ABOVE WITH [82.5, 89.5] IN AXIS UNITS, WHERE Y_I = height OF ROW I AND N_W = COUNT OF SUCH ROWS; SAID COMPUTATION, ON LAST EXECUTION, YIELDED 282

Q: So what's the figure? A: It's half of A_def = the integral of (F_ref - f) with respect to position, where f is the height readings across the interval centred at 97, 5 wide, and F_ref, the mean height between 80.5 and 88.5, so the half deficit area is -64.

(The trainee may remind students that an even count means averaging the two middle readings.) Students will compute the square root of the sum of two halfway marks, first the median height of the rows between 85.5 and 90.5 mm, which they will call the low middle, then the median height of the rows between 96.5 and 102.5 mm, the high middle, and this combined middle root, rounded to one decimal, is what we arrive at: 24.1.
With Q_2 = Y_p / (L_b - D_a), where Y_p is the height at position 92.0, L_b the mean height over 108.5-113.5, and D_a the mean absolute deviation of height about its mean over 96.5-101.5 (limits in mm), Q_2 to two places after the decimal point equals 1.13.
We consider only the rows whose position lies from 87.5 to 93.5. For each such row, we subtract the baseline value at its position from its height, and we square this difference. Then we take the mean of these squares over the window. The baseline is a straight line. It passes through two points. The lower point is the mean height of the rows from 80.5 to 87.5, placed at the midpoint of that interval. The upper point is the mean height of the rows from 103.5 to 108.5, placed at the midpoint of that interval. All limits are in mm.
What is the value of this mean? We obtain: 606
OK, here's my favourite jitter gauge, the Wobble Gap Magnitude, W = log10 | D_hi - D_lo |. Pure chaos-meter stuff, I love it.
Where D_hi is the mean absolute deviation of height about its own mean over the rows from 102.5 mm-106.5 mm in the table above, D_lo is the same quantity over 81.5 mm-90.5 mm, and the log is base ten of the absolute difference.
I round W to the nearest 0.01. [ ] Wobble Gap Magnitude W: 0.89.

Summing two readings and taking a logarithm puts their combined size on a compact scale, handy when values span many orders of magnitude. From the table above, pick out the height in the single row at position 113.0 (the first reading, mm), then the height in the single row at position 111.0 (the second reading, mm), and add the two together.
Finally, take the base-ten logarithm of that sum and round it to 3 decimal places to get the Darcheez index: 2.722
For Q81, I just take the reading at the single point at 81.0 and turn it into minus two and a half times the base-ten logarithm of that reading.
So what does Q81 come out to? -5.96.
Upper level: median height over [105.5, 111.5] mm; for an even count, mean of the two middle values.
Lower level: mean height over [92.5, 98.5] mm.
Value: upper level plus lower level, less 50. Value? 535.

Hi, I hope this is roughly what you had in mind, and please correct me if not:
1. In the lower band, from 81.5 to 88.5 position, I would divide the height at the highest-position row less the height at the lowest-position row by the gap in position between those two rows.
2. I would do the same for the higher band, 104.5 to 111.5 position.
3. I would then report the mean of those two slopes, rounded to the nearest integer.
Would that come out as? 0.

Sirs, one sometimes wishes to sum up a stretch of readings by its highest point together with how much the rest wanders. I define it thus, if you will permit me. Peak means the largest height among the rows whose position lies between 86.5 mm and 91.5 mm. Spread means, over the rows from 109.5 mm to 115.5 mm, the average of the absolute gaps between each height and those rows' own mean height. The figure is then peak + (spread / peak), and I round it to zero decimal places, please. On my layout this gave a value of 301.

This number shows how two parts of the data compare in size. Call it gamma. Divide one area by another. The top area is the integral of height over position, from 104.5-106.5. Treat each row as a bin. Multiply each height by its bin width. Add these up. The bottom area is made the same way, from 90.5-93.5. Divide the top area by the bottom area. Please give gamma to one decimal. 0.6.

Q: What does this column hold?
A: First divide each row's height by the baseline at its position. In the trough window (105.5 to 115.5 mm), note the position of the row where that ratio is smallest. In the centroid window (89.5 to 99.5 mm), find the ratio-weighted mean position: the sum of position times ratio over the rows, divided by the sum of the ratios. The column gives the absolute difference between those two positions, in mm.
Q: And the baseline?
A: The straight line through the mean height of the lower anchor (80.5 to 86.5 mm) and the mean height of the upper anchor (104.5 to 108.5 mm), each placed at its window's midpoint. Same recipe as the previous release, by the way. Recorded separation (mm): 20.5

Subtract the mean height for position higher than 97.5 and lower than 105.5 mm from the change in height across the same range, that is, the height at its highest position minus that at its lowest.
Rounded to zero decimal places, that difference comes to -305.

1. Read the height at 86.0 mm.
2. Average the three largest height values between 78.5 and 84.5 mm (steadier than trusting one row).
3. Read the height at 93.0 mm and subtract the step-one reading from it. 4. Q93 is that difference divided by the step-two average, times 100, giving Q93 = 15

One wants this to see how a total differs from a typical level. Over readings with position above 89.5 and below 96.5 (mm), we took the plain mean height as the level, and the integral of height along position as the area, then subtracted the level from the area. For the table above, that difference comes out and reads 1817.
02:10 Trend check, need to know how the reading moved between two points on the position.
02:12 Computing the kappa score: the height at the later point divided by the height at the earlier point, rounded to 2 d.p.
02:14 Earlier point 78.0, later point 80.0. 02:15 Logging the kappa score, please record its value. 0.90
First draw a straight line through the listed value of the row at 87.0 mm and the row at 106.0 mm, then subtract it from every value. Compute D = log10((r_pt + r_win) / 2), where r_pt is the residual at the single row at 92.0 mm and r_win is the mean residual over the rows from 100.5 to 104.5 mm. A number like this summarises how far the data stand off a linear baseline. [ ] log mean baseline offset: 1.13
